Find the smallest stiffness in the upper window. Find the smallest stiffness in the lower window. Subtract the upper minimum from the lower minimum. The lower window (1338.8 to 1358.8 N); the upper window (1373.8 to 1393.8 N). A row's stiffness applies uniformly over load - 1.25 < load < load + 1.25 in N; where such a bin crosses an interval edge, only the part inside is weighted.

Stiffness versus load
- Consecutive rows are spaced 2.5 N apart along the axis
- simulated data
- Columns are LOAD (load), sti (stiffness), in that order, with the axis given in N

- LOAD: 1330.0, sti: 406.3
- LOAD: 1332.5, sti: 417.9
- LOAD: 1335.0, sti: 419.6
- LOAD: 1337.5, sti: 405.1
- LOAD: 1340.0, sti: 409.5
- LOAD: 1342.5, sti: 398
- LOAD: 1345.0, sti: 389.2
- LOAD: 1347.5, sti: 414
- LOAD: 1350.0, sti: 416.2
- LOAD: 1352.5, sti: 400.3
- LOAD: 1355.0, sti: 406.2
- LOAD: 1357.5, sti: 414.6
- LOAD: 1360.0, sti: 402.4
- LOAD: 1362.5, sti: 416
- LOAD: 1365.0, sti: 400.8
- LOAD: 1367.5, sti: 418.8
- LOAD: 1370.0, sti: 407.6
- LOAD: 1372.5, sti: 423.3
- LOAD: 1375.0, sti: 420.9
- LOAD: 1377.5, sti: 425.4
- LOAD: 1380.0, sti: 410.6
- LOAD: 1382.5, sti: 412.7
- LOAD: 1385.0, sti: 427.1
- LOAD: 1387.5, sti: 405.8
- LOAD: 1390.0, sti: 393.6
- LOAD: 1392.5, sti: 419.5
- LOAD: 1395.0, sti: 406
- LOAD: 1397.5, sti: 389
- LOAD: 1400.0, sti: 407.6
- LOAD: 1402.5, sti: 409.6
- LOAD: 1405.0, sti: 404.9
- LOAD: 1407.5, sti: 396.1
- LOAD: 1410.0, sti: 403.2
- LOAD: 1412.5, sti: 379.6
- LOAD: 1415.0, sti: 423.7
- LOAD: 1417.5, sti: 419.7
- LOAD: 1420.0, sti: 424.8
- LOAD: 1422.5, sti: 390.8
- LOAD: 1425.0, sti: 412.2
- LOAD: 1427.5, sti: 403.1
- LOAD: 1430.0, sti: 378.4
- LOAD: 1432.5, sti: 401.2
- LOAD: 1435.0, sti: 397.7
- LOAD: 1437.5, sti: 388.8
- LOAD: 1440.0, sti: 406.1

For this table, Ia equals -4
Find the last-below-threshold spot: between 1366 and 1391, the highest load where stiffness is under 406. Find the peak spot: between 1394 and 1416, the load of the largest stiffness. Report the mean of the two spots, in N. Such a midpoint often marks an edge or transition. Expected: 1402.5 N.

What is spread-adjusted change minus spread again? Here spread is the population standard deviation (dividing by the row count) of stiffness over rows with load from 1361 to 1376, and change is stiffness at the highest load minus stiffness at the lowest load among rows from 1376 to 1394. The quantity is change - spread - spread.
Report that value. -22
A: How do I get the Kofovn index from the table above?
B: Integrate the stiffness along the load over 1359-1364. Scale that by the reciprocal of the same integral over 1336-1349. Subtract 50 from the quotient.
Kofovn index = -49.6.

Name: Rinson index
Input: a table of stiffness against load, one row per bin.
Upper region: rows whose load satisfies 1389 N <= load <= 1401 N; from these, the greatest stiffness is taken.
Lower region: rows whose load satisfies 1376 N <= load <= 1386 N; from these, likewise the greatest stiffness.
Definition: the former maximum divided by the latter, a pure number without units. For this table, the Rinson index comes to 0.98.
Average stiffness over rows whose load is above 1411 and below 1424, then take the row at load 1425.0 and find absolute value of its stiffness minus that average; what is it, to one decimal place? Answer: 4.5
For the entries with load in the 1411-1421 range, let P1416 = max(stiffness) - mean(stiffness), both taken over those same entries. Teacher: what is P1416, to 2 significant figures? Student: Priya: 13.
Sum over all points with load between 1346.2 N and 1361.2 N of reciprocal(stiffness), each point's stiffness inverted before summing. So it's 0.0147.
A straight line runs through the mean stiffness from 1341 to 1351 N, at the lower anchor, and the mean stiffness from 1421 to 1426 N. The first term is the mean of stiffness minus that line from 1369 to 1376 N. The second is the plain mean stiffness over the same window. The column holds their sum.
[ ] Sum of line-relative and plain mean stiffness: 431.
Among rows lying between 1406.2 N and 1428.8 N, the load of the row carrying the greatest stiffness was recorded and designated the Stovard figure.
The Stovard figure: 1420.0 N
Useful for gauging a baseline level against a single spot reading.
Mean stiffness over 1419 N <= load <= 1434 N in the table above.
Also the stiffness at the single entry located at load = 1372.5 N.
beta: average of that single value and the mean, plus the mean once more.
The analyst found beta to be 814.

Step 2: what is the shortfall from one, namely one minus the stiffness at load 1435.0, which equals -397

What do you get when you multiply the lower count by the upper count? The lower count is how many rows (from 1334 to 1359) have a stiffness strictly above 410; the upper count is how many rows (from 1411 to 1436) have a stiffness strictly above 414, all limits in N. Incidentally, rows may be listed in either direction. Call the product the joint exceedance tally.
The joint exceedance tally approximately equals 12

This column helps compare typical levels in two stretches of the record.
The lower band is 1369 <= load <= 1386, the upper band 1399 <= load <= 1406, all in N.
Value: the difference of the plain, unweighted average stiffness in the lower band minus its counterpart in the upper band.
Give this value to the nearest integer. 11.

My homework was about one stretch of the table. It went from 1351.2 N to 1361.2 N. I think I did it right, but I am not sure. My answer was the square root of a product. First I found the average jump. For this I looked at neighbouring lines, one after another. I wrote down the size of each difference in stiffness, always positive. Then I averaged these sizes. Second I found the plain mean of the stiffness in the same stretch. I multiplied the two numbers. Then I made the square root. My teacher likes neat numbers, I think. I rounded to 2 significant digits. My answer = 60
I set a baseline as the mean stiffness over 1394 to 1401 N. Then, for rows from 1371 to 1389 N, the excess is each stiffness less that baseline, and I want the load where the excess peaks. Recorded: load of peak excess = 1385.0 N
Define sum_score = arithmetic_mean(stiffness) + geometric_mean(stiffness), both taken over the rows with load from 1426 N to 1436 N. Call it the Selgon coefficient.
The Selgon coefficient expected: 790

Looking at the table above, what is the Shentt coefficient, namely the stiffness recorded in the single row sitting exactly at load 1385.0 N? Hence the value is 427.1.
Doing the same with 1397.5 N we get 389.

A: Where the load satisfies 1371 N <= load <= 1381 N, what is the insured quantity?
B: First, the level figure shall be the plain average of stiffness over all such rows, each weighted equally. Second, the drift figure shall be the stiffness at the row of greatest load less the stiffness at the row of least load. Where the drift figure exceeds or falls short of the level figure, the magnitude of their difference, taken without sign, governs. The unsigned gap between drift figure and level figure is 433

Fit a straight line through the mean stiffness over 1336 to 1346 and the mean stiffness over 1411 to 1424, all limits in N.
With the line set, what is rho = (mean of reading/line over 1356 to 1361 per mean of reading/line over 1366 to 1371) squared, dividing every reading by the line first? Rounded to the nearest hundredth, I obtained 0.98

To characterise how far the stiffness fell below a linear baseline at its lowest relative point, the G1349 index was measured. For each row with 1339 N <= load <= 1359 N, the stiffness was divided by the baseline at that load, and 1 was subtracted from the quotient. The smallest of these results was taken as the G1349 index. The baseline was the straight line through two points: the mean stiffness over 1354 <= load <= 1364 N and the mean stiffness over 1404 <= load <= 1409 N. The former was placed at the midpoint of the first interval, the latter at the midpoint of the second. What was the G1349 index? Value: -0.056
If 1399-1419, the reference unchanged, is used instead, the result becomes -0.049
